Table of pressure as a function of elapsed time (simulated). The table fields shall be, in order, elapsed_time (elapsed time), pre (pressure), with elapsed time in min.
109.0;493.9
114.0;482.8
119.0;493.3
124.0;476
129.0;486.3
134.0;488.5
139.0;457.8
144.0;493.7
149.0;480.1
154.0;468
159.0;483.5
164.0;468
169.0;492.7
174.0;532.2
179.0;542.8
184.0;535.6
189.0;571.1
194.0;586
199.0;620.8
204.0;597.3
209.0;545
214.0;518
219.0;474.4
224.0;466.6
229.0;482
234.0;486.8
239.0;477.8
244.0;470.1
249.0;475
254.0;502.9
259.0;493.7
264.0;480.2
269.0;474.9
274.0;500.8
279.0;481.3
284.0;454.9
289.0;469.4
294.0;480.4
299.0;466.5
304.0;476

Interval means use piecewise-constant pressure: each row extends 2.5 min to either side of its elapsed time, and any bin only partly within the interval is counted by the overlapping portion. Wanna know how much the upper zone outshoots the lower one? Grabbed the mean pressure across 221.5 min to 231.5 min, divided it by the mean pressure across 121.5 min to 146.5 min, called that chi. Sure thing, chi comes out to 0.99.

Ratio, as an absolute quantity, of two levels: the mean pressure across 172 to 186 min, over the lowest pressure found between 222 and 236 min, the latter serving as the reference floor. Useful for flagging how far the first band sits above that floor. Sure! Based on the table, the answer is 1.151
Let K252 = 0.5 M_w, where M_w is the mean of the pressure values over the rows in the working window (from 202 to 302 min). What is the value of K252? 245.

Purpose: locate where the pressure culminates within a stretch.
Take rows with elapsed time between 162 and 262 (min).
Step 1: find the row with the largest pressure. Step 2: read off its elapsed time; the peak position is 199.0 min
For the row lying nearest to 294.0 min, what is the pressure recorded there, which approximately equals 480.4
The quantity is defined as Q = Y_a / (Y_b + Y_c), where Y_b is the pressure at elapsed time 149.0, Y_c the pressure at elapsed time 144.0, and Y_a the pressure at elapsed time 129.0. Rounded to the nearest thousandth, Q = 0.499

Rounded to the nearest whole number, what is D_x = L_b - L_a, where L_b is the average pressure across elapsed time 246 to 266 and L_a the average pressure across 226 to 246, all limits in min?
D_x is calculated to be 9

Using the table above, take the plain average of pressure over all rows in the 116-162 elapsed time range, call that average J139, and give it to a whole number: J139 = 481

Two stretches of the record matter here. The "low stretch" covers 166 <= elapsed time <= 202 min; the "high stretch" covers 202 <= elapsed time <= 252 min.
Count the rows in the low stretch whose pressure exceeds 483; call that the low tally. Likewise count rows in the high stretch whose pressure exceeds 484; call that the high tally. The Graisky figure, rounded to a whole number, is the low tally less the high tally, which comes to 3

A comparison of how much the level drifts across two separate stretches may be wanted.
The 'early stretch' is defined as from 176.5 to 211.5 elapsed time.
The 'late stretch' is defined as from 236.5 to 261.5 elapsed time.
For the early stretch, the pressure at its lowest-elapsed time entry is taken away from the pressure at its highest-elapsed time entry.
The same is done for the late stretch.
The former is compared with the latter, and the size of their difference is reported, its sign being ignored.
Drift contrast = 14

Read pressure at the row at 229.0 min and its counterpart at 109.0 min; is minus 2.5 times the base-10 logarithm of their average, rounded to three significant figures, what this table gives -6.72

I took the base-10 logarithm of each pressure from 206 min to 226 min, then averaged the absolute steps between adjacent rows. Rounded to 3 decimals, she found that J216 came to 0.022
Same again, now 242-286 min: 0.015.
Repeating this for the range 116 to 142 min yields 0.014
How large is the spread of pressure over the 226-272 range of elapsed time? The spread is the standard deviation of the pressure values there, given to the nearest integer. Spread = 10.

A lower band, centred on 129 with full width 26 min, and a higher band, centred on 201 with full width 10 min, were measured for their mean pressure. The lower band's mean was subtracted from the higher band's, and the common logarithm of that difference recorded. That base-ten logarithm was 2.11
